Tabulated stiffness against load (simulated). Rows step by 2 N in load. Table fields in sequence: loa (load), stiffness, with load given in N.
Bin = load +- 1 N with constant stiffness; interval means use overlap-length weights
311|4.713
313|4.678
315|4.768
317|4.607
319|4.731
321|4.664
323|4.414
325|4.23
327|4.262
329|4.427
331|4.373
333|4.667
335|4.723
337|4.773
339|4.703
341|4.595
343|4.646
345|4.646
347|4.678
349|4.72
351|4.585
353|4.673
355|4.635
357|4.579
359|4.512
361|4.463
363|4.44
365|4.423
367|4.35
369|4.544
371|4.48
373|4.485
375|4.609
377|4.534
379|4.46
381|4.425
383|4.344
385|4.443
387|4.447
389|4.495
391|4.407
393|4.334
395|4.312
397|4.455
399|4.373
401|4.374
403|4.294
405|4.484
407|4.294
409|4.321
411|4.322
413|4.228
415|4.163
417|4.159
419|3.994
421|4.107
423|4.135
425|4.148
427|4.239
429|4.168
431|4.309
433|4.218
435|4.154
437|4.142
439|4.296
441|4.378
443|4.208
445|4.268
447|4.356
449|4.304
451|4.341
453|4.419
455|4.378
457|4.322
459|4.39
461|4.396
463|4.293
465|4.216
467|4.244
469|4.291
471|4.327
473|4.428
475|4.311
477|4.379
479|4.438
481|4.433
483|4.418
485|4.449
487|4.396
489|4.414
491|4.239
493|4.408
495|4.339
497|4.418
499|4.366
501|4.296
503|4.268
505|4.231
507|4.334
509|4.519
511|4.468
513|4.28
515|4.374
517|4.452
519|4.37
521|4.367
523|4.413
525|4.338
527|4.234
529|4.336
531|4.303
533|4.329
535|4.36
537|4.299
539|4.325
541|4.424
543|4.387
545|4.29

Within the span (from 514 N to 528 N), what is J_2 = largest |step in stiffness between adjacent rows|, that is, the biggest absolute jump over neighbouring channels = 0.10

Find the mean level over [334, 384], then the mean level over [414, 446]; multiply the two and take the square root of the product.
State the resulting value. 4.37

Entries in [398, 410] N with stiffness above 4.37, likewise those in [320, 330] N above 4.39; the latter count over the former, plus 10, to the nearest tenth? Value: 11.0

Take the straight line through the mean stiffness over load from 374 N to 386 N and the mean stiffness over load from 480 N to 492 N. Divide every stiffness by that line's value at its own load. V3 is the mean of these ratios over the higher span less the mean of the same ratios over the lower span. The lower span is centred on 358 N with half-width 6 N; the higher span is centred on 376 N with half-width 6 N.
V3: -0.01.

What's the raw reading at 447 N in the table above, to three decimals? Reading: 4.356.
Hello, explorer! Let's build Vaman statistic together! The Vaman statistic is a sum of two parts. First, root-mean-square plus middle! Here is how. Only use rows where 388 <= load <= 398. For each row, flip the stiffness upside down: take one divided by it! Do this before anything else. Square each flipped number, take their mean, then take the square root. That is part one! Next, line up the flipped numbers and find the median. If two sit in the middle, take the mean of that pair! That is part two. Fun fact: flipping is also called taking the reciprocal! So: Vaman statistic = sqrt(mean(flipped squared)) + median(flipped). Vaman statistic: 0.454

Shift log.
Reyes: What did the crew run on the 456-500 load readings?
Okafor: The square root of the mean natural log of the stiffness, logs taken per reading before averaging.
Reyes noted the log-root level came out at 1.21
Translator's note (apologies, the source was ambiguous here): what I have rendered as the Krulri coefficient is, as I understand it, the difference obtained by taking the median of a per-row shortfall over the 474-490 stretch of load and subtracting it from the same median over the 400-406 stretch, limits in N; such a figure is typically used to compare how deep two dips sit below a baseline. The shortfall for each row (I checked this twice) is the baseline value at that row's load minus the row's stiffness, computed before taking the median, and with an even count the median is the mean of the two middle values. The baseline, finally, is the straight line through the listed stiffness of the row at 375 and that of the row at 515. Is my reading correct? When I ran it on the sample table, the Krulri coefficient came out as 0.18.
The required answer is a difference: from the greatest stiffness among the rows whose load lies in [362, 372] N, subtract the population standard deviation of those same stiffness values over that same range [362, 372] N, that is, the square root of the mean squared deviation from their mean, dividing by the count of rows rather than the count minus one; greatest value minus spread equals 4.48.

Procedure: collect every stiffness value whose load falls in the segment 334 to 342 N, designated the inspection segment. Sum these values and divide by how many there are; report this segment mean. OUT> 4.70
